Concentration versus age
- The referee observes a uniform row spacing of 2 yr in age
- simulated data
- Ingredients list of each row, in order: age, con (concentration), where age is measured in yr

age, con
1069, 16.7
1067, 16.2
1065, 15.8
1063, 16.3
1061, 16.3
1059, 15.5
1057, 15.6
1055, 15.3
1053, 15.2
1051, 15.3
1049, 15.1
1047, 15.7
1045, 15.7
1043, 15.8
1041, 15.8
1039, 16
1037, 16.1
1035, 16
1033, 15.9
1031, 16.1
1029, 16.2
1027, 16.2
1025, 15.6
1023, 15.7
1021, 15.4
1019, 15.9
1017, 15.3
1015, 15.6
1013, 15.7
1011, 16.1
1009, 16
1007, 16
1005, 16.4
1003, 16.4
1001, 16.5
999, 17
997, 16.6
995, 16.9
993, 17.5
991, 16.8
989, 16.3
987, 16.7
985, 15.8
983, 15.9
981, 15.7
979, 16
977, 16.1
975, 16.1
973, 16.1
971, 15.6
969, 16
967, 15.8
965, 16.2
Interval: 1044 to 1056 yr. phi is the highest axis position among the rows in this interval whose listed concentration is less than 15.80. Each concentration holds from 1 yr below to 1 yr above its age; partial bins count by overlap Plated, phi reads 1055 yr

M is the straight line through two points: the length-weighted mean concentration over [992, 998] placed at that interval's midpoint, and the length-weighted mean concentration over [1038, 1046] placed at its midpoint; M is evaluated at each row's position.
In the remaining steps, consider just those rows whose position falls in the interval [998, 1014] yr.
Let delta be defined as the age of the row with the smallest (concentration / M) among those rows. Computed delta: 1013 yr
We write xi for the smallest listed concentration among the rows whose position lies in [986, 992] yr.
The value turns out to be 16.3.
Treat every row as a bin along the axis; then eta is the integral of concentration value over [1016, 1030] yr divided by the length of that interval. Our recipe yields 15.8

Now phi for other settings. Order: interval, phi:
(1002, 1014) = 1013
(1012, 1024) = 1023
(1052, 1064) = 1059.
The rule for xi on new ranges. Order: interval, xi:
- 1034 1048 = 15.7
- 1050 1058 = 15.2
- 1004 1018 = 15.3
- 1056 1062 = 15.5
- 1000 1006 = 16.4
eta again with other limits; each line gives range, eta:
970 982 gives 15.9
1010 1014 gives 15.9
